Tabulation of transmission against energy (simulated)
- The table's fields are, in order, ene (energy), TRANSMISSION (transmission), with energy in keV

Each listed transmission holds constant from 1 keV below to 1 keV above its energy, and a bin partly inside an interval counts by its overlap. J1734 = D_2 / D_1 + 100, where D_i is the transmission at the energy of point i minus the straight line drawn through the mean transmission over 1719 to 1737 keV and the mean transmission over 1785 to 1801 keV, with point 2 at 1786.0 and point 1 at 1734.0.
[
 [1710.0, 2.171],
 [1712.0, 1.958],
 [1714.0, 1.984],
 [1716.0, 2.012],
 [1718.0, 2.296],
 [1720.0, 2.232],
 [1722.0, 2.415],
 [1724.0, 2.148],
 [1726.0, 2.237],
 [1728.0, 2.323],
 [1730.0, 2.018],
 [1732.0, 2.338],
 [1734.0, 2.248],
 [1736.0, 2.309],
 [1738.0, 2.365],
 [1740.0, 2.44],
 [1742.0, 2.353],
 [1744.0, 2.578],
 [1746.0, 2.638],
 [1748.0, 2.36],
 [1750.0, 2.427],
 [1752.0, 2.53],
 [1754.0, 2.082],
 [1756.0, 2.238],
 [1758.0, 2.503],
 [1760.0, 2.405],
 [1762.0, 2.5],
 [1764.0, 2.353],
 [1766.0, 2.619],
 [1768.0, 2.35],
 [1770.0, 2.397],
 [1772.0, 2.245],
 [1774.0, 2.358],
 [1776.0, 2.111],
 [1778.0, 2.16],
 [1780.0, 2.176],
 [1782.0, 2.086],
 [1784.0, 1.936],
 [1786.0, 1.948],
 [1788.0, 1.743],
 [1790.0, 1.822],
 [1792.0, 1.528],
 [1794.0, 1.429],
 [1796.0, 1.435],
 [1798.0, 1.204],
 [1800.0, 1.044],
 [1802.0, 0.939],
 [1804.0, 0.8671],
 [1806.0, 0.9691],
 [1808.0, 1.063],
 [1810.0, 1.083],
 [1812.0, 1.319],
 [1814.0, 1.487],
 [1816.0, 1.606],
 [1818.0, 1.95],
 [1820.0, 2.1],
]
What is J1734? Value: 105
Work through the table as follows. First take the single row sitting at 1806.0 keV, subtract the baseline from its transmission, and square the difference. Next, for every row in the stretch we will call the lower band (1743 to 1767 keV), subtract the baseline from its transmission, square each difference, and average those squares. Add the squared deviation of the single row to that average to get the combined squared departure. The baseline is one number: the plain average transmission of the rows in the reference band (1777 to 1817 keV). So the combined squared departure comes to 1.2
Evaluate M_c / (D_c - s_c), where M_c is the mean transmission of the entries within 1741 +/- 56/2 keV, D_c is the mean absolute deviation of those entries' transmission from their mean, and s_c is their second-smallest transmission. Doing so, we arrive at -1.2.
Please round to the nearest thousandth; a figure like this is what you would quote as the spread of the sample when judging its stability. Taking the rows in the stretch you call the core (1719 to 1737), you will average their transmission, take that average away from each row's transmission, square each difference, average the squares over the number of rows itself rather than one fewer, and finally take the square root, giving 0.110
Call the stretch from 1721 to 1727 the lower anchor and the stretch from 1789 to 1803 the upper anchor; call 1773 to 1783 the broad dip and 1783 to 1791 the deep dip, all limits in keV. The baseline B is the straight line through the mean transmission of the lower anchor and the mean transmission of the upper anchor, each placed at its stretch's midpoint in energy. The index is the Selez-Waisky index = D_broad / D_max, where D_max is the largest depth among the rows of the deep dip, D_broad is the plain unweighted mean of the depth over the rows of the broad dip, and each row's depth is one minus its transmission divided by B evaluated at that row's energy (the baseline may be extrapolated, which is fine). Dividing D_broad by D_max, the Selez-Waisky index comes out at 1.9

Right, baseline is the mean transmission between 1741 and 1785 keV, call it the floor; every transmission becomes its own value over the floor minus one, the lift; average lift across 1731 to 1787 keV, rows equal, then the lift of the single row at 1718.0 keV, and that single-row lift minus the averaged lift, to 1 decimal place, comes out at 0.0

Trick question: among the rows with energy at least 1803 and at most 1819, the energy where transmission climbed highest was 1818.0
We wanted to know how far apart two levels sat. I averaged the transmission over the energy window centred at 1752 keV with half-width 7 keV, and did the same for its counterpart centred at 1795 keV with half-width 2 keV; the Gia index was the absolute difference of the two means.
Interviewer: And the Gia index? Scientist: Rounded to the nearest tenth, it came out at 1.0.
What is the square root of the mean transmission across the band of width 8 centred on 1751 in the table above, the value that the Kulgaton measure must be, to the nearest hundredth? 1.53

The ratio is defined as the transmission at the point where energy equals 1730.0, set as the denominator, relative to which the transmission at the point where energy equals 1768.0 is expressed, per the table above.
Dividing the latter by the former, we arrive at 1.2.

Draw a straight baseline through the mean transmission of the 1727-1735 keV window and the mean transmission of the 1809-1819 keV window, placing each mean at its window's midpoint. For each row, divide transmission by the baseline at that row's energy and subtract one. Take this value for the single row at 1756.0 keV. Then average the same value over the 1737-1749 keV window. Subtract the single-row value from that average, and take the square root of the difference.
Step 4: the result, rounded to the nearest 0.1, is 0.2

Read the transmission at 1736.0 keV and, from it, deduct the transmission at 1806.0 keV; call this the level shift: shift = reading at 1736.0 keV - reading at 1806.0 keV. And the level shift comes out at 1.3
